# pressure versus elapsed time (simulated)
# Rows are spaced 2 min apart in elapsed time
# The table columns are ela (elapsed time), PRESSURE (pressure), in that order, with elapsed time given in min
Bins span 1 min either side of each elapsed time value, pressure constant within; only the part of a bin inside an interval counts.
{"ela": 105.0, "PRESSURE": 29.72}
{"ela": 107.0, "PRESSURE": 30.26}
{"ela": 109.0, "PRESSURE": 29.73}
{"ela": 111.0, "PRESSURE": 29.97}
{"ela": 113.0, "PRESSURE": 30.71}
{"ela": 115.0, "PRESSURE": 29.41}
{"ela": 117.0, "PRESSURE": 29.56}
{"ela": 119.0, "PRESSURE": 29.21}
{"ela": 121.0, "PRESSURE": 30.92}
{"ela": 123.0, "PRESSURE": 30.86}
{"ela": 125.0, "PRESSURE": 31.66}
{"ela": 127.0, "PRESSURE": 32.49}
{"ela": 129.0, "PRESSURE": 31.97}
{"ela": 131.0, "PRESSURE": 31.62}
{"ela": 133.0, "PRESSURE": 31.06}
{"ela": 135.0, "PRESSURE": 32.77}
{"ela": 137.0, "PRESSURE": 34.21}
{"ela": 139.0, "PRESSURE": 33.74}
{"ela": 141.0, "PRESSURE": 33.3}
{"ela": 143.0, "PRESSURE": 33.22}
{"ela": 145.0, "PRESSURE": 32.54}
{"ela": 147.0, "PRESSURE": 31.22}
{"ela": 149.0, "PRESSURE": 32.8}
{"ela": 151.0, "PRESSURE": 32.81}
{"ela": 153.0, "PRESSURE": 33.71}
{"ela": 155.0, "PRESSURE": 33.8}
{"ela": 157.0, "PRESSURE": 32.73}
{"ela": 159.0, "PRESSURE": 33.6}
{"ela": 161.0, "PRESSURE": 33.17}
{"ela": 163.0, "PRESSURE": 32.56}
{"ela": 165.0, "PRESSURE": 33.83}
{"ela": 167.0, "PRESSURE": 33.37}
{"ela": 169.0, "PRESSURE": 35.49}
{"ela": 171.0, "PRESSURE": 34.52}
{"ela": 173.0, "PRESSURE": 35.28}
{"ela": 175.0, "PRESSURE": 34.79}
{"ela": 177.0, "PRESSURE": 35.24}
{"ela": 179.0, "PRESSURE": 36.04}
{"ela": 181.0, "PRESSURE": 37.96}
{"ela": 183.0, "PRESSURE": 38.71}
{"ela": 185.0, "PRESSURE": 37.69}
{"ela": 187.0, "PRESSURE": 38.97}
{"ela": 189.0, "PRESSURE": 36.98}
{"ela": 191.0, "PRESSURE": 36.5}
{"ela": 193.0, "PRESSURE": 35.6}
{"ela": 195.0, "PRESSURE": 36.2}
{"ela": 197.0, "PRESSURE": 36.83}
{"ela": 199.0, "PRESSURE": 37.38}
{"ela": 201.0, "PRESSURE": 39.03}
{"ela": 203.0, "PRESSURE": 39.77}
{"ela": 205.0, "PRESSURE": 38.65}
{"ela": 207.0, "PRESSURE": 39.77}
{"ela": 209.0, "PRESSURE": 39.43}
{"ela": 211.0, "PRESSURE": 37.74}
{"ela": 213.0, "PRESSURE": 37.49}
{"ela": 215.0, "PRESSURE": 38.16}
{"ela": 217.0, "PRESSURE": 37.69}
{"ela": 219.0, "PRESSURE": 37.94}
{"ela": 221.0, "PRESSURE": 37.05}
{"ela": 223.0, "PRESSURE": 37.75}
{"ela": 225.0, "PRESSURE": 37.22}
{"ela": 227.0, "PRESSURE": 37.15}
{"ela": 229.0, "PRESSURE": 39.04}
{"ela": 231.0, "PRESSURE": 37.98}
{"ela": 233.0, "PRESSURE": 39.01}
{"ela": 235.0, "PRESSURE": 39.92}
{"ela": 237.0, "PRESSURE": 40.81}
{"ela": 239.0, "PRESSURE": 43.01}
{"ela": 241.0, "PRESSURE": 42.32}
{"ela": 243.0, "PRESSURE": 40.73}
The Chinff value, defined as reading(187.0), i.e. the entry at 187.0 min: 38.97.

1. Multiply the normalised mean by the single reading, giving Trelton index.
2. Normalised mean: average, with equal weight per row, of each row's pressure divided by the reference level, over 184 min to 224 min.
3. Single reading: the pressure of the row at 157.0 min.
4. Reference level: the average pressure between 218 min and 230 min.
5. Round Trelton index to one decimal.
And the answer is 32.9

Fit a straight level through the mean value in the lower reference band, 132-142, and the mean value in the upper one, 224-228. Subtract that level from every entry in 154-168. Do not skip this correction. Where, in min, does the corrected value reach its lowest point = 163.0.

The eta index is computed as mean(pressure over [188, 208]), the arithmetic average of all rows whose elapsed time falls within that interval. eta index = 37.7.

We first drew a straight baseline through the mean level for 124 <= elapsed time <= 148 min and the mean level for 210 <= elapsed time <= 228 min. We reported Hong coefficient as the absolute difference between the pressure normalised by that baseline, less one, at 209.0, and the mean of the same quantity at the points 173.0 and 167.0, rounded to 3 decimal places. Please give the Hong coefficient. 0.074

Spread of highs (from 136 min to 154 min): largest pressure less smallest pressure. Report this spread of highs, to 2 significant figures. 3.0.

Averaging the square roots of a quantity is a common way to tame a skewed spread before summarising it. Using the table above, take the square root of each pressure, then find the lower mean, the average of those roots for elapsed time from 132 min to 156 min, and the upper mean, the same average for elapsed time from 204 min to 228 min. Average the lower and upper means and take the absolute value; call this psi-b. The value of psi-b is 6.0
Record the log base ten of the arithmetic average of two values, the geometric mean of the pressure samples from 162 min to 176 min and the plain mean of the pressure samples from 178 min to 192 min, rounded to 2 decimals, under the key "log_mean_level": 1.56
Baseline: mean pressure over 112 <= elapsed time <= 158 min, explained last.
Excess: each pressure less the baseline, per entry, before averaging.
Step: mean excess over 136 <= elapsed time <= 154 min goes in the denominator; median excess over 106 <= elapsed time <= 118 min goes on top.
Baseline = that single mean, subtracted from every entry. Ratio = -2.1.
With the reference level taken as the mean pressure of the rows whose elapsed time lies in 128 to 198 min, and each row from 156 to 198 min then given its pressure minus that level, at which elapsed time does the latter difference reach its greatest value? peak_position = 187.0 min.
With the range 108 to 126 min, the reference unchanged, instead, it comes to 125.0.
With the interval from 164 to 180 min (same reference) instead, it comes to 179.0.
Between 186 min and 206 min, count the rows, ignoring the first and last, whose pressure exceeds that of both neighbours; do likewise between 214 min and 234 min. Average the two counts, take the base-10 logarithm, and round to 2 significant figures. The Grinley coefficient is 0.30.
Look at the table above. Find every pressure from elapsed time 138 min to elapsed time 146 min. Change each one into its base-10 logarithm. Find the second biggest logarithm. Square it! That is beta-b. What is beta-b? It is 2.32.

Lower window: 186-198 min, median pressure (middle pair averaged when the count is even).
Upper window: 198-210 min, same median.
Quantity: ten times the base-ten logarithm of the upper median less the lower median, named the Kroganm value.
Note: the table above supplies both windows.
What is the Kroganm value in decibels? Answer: 4.1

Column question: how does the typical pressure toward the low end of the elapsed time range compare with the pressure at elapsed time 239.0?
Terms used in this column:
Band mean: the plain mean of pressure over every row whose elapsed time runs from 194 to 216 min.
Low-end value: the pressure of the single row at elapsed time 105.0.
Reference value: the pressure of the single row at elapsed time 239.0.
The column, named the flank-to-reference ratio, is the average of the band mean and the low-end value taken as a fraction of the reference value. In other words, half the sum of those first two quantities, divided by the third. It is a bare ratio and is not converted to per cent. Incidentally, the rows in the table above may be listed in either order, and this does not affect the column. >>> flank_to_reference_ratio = 0.79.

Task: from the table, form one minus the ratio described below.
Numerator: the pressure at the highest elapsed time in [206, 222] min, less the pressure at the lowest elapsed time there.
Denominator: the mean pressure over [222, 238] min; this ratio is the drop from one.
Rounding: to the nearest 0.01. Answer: 1.07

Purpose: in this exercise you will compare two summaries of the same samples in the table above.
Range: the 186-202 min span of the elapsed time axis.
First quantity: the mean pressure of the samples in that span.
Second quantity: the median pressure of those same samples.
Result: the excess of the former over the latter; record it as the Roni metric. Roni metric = 0.28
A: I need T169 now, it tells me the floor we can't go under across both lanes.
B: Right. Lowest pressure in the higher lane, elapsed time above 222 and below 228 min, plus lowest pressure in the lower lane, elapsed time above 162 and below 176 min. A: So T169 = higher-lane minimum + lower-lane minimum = 69.7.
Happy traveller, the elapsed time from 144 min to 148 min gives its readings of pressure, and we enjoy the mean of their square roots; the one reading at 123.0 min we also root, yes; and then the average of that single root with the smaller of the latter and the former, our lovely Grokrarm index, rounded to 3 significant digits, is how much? 5.56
